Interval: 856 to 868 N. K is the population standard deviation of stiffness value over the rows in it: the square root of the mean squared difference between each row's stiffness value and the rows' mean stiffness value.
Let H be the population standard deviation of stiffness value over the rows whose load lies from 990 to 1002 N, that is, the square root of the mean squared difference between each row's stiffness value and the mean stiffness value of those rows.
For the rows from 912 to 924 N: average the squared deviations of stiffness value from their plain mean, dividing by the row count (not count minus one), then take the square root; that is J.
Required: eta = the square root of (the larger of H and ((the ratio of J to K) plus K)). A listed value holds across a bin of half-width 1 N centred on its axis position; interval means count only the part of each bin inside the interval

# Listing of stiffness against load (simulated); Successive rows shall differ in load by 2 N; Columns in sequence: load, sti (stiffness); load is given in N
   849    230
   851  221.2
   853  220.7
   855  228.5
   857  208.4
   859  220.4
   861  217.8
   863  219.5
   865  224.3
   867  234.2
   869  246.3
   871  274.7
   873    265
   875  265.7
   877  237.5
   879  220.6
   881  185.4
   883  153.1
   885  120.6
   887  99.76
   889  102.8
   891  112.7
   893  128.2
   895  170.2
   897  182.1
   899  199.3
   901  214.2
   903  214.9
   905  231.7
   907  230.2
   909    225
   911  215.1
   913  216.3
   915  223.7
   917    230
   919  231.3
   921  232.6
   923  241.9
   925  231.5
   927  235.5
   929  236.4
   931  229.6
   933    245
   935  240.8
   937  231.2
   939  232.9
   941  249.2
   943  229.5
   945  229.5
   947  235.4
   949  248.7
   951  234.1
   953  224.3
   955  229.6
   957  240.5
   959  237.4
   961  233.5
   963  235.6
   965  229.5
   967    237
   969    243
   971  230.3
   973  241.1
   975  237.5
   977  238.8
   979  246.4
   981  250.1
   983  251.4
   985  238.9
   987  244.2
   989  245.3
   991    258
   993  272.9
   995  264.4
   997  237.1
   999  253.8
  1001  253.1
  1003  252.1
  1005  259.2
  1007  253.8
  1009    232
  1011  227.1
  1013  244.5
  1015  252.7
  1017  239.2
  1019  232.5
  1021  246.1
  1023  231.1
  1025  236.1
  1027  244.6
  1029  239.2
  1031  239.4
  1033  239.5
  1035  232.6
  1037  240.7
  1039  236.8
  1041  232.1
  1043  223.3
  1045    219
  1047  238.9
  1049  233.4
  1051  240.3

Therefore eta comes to 3.3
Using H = 11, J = 7.9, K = 8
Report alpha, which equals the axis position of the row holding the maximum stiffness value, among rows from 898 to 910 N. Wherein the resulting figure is 905 N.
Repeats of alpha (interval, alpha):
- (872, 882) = 875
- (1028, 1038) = 1037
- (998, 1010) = 1005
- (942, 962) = 949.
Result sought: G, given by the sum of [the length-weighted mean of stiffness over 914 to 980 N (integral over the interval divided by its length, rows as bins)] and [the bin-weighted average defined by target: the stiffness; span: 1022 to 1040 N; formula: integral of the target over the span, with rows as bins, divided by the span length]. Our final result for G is 473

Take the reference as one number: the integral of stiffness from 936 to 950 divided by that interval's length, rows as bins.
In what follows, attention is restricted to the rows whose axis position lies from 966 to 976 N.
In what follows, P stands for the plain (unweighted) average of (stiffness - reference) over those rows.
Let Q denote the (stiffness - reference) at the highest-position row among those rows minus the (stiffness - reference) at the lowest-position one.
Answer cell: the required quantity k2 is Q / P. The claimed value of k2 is 0.4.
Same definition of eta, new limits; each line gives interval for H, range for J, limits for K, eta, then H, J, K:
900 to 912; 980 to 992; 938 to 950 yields 3.0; 7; 6.1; 8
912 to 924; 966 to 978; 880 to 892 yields 5.5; 8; 4.0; 31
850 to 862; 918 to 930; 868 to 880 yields 4.3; 6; 3.7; 19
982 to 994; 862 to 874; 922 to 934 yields 3.3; 11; 20.3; 5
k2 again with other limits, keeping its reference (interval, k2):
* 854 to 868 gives -0.4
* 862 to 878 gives 1.9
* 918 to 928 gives -2.0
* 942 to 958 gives -4.1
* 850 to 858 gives 0.8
